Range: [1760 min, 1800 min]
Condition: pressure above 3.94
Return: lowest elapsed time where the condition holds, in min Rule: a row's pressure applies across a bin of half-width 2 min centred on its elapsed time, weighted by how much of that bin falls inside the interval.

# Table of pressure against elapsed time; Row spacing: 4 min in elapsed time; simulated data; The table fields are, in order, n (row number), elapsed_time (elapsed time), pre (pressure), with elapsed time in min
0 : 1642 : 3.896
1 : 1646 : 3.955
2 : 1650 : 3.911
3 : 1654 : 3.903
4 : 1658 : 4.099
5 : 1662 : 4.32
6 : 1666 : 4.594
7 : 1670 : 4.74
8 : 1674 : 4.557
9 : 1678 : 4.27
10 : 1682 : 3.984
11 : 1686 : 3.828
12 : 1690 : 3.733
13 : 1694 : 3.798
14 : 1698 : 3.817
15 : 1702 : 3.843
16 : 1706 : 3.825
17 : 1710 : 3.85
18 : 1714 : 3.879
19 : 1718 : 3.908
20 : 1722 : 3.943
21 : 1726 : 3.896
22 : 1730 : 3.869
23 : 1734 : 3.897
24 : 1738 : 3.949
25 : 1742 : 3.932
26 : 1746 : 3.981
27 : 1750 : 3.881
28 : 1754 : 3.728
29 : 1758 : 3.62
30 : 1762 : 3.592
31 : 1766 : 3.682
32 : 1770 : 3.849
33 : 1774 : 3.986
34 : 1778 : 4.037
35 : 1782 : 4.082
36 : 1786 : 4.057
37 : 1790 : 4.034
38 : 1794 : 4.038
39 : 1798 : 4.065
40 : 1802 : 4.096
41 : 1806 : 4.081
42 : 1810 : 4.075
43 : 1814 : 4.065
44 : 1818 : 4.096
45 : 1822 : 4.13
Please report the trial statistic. 1774 min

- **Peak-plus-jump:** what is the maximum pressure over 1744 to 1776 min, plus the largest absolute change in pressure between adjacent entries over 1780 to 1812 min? 4.02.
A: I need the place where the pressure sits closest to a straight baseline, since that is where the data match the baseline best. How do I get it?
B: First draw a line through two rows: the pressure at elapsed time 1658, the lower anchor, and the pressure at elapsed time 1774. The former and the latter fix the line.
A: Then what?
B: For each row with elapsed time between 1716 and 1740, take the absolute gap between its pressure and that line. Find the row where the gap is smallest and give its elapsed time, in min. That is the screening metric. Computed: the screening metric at 1738 min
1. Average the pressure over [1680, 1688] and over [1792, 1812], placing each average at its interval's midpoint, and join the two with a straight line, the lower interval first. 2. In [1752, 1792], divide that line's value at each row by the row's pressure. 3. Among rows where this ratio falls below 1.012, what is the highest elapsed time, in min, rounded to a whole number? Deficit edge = 1790 min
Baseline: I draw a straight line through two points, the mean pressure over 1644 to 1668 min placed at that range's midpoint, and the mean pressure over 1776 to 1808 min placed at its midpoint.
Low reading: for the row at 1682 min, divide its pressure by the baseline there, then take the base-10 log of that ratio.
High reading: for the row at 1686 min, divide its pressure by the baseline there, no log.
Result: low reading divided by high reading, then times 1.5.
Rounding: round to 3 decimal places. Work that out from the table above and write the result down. -0.023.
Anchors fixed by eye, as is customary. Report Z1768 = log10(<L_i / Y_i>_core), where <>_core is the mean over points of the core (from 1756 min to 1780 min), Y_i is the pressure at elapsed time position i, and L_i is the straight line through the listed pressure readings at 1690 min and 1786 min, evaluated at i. 0.023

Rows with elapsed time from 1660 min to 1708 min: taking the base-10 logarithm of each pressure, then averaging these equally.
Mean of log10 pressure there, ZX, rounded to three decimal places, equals 0.612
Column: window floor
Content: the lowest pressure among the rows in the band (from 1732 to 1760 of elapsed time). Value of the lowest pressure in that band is 3.62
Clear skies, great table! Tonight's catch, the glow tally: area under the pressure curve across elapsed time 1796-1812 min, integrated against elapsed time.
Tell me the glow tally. 65.3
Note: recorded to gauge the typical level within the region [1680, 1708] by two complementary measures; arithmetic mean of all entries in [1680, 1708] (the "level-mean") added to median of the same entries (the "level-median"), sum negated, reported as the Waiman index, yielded -7.66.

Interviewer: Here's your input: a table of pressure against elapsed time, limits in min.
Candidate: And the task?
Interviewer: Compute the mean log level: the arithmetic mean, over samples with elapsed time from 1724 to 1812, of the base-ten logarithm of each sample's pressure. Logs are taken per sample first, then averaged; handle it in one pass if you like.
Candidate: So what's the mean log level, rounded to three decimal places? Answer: 0.594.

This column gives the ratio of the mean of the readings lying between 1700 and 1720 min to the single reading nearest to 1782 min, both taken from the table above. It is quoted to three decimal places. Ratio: 0.946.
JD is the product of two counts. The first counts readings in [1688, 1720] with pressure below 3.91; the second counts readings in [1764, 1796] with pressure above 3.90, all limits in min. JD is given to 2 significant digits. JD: 48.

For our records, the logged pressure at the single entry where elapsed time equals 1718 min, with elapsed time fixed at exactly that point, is 3.908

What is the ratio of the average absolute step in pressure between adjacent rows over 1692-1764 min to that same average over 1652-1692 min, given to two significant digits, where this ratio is 0.23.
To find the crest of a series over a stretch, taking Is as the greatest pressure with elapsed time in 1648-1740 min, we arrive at 4.74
